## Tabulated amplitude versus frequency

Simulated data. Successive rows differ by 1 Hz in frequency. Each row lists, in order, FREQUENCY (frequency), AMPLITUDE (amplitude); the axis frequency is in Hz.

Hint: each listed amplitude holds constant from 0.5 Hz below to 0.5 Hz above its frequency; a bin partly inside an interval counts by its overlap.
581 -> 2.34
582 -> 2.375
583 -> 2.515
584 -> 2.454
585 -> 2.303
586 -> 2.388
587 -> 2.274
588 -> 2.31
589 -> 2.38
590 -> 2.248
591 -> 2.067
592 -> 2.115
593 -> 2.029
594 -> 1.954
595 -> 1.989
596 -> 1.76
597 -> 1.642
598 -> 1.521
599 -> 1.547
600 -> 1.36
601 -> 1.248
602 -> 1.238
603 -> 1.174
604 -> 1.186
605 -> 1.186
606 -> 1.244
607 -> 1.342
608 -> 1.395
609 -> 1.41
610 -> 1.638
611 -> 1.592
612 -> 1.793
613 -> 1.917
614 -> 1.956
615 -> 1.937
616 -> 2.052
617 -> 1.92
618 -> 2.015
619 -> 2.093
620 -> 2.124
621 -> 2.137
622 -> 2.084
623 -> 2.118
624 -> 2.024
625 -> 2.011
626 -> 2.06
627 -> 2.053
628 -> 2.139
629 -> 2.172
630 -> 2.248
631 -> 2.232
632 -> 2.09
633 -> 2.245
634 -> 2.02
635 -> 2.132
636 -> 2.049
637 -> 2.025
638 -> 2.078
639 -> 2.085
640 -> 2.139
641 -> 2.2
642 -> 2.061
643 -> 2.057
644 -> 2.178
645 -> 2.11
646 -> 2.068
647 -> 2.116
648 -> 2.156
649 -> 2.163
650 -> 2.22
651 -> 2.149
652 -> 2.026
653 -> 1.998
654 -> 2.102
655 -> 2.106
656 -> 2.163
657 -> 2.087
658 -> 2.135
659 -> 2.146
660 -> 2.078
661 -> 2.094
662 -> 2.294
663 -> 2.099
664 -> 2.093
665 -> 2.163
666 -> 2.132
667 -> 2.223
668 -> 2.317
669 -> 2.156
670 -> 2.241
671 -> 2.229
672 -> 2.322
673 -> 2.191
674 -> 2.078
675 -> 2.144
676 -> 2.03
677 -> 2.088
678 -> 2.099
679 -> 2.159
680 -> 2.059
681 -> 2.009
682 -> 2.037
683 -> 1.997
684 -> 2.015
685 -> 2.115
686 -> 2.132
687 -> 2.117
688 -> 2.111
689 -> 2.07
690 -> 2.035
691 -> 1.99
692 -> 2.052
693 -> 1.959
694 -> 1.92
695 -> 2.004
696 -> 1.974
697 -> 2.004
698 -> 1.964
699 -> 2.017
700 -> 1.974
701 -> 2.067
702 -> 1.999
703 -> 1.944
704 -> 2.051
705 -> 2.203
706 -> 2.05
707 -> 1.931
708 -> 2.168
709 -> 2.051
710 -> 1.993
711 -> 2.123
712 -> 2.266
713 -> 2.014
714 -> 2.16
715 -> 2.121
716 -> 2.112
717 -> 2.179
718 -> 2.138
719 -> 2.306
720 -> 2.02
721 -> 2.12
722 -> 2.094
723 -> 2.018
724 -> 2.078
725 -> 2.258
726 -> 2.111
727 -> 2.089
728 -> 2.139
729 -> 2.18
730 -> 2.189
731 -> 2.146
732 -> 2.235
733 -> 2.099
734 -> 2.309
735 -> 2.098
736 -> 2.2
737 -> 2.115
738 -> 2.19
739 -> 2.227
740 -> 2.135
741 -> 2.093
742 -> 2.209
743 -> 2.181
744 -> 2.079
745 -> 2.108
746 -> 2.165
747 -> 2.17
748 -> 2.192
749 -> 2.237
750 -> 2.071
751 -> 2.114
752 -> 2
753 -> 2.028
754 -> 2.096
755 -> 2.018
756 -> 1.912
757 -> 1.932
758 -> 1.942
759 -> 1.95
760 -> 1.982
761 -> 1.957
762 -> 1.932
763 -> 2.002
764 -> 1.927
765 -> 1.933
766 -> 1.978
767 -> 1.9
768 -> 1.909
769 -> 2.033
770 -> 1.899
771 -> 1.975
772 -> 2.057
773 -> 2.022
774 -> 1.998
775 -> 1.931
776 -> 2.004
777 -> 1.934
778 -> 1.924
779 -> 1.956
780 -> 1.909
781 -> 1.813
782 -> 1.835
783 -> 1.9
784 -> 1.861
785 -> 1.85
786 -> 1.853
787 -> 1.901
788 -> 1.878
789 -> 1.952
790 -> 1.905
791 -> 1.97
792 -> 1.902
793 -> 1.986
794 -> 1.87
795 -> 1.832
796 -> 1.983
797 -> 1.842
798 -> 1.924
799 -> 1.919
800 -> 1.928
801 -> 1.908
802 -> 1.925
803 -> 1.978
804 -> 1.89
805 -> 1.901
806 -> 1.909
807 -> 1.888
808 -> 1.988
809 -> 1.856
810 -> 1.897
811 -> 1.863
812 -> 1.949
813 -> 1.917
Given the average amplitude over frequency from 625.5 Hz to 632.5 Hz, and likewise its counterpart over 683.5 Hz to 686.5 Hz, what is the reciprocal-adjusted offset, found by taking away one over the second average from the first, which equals 1.66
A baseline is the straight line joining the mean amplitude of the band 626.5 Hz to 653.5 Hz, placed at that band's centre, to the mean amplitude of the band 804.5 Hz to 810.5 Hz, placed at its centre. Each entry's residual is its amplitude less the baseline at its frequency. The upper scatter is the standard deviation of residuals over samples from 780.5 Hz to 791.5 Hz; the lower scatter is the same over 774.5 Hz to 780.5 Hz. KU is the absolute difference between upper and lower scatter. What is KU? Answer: 0.019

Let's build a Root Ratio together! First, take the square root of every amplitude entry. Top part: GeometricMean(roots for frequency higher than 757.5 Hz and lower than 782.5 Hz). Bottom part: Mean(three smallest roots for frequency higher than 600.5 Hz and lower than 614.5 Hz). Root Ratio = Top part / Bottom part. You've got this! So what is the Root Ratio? 1.28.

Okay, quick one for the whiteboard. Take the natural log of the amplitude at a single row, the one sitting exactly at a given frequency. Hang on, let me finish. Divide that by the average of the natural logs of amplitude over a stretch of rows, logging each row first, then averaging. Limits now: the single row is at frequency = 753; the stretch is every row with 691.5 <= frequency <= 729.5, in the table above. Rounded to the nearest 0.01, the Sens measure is 0.97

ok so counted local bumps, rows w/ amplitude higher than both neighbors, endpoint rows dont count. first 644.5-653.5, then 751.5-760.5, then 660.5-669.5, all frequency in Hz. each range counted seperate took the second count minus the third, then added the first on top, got -1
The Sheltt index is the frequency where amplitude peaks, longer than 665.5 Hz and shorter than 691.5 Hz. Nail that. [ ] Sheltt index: 672 Hz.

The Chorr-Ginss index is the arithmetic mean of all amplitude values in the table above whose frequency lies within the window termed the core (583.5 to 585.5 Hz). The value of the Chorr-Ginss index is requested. 2.38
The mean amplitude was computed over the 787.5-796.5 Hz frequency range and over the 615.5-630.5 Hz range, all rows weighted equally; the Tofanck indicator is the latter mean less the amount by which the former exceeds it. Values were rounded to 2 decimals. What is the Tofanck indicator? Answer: 2.25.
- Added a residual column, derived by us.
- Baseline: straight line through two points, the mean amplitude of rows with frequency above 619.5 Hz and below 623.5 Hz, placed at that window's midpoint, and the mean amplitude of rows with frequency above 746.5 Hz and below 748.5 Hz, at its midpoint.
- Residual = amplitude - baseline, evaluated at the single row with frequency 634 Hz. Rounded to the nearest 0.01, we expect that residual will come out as -0.10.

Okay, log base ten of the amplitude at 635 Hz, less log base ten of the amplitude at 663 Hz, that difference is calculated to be 0.007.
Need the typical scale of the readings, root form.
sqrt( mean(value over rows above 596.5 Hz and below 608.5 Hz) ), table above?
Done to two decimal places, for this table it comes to 1.16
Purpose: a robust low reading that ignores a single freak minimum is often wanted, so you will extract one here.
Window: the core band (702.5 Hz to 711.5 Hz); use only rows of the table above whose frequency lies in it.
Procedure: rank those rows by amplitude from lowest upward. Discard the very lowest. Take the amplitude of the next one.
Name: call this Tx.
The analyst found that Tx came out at 1.944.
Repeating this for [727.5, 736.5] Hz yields 2.099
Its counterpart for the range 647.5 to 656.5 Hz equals 2.026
